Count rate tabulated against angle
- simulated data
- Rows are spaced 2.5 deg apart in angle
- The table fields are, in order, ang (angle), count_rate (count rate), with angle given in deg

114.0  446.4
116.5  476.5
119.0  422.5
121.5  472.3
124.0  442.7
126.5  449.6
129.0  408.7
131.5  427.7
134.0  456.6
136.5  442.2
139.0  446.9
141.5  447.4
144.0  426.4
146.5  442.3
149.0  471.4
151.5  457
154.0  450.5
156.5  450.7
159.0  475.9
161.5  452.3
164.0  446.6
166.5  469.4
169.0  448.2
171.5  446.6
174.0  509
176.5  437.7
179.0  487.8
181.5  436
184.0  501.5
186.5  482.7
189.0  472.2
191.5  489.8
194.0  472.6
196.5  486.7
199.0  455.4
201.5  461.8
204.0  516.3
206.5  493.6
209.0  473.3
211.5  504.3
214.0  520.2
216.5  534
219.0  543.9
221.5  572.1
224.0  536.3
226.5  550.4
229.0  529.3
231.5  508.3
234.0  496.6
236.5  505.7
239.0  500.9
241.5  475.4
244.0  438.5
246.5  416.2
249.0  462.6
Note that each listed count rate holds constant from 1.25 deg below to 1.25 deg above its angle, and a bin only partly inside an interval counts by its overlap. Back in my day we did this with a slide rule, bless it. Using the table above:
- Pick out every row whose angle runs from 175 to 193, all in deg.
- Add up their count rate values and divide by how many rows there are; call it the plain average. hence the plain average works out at 473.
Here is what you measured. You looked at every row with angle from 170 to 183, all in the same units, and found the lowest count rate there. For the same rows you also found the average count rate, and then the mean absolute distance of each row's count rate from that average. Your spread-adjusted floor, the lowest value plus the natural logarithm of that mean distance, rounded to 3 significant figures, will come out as 439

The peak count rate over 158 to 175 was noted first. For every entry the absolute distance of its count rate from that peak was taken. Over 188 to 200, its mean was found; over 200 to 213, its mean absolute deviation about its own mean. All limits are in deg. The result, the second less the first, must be -18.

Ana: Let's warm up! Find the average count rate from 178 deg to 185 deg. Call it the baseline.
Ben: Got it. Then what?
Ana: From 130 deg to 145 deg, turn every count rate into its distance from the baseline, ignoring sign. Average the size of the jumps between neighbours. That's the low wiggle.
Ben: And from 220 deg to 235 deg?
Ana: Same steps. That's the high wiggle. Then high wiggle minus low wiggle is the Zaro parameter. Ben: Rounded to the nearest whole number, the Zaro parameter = 7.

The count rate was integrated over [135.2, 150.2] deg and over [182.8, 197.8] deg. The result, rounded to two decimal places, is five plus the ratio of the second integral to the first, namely 6.09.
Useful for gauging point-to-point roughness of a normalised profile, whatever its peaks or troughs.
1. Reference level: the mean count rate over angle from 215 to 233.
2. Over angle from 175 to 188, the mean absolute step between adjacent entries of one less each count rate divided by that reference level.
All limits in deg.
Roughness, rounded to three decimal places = 0.086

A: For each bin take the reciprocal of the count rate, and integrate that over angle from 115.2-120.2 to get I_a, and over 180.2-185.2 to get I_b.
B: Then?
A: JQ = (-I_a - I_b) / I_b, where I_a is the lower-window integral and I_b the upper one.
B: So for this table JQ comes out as -2.04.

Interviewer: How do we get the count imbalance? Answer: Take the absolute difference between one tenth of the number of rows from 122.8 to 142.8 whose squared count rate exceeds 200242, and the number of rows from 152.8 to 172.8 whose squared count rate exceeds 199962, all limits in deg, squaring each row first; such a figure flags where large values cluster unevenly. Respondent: 5.8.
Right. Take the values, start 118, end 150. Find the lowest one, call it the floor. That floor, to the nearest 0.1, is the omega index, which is 408.7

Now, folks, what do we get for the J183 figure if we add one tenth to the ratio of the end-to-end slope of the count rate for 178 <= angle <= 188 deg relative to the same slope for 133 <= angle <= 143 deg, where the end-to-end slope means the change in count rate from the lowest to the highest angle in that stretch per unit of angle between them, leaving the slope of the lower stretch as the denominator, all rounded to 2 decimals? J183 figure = 0.65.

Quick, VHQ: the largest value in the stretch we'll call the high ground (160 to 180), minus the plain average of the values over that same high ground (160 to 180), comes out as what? 47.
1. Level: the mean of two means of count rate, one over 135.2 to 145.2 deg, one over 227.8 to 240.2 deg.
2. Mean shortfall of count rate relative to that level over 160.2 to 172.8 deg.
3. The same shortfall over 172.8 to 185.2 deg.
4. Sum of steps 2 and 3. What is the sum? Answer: 22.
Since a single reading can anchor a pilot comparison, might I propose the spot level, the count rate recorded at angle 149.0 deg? 471.4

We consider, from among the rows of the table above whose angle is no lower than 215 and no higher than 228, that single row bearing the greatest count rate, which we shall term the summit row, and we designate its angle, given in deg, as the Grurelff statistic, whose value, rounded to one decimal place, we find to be 221.5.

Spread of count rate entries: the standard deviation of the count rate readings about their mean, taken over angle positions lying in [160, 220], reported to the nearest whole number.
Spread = 30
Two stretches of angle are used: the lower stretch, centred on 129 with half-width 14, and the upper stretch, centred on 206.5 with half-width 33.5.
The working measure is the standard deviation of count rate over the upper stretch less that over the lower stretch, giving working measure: 13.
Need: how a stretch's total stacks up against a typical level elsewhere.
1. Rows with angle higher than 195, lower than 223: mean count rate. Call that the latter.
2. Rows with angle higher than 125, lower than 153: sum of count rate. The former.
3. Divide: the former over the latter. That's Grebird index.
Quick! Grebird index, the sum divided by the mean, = 9.6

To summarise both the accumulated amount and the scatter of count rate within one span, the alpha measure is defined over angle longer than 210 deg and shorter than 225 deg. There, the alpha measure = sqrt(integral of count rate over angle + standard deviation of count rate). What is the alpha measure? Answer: 90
